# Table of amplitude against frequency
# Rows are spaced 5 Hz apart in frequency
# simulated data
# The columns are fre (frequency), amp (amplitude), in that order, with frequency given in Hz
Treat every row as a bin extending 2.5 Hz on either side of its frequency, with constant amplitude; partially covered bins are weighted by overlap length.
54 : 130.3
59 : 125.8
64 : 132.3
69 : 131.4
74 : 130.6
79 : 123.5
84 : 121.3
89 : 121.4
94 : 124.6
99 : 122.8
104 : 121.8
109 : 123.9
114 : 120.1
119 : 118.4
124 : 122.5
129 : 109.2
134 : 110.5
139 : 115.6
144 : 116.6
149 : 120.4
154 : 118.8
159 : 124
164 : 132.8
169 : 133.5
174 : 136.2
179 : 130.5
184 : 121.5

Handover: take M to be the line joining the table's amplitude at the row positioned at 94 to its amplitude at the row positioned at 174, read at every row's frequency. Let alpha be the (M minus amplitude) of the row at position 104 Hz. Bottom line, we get 4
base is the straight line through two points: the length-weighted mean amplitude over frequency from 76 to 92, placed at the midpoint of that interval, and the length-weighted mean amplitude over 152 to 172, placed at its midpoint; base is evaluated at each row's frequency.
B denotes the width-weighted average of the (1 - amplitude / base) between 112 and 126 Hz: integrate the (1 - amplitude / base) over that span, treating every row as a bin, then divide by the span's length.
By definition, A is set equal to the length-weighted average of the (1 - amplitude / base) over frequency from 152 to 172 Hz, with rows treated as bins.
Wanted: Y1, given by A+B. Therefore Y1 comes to 0.04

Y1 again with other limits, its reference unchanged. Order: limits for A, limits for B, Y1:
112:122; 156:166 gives 0.04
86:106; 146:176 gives 0.01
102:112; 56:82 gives -0.05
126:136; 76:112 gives 0.12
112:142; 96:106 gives 0.08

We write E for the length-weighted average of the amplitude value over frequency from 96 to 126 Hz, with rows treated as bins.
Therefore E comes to 122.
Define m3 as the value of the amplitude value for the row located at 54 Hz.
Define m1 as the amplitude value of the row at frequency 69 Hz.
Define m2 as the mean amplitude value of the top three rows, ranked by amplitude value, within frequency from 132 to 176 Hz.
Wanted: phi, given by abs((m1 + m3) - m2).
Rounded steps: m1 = 131.4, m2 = 134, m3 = 130.3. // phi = 128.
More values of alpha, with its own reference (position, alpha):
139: 16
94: 0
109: 3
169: 2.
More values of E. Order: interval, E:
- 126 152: 115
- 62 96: 126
